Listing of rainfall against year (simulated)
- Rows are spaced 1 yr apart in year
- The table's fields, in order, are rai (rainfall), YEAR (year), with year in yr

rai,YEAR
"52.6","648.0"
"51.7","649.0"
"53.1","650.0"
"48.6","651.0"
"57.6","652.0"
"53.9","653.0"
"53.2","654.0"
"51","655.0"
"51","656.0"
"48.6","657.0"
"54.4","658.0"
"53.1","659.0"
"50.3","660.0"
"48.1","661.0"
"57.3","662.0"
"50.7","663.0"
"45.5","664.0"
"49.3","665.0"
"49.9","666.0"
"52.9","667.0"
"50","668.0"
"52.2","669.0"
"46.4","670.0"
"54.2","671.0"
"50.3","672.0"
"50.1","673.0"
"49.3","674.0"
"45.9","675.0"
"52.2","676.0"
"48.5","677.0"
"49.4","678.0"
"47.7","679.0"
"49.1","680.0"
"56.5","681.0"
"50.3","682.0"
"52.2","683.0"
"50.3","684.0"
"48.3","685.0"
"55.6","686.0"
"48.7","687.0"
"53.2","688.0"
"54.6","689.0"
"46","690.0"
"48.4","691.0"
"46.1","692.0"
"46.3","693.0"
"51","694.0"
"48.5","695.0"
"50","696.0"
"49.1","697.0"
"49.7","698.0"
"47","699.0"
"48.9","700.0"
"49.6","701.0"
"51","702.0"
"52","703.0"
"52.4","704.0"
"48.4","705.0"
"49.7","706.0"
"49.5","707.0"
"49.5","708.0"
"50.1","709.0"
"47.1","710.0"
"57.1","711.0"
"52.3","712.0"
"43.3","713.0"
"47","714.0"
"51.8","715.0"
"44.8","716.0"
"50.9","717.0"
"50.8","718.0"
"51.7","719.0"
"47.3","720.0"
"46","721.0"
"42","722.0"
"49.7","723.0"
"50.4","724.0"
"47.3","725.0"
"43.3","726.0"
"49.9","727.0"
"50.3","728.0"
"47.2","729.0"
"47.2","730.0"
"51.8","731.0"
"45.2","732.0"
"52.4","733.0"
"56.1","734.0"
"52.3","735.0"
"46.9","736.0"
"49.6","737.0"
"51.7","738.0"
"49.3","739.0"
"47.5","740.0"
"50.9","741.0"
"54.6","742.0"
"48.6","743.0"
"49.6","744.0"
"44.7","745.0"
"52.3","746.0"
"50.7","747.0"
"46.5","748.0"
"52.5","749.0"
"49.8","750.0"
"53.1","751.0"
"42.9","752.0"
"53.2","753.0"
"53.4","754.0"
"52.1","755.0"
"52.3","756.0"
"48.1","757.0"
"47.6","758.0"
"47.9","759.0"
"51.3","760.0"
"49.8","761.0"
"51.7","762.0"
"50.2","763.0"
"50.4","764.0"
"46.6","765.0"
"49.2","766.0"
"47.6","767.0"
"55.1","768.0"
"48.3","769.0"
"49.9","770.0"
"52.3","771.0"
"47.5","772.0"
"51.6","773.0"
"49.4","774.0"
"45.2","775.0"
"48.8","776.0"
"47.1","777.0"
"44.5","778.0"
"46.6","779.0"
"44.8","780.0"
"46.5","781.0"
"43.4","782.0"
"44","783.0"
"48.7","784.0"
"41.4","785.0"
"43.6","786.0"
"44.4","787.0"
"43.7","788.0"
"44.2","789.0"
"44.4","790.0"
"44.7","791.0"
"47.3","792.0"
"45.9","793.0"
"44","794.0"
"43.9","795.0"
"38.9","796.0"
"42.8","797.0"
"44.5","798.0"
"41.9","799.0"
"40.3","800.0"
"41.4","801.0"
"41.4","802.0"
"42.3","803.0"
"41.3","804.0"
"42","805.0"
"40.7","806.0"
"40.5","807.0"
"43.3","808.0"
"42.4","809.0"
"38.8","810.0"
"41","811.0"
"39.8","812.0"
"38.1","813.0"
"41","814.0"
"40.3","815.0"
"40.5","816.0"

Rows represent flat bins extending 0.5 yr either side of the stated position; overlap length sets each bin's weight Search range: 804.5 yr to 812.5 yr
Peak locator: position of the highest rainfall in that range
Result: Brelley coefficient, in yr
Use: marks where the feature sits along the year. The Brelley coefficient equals 808.0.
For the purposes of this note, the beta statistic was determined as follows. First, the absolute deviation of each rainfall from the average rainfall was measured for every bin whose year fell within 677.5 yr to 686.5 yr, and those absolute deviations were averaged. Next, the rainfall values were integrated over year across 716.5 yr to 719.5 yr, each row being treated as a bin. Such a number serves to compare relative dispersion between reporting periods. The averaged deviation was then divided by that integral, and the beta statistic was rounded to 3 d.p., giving 0.016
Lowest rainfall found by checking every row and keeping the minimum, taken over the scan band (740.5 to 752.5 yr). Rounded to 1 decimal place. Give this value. 42.9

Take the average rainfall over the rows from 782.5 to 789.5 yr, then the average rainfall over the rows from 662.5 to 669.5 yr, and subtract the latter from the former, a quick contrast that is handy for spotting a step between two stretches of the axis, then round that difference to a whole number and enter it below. -6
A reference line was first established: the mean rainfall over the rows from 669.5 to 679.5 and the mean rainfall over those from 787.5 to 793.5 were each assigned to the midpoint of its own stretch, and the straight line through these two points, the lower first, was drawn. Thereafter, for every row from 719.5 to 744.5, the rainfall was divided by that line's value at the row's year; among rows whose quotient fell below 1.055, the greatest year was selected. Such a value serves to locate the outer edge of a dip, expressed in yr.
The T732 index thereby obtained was 743.0 yr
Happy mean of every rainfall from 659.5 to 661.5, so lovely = 49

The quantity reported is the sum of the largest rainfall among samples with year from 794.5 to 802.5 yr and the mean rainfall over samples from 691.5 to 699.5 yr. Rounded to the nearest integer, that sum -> 93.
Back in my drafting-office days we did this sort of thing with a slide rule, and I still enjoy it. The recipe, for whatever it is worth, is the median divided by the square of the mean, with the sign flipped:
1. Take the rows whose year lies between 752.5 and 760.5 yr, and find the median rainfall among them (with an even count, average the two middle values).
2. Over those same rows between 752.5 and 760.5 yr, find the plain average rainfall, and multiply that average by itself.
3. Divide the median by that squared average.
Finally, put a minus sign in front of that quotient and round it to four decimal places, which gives -0.0201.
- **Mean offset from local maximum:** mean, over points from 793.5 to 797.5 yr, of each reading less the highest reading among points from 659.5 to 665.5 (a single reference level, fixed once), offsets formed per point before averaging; -15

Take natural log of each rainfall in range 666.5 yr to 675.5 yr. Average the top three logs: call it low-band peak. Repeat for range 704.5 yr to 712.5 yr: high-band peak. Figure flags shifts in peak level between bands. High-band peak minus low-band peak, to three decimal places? 0.000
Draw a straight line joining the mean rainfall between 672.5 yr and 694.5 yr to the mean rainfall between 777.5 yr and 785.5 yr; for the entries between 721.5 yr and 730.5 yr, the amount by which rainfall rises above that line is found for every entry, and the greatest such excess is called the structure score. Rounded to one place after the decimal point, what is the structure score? 2.6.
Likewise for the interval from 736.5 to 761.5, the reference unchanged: 7.6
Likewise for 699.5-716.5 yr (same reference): 8.5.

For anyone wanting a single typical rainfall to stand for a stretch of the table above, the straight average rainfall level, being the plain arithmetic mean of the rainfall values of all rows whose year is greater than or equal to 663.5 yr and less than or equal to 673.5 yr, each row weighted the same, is 50.1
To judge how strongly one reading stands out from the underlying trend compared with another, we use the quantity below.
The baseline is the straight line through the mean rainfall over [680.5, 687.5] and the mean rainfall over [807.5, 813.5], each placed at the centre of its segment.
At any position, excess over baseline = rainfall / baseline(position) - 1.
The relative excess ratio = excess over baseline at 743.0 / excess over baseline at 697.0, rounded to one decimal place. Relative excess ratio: -1.6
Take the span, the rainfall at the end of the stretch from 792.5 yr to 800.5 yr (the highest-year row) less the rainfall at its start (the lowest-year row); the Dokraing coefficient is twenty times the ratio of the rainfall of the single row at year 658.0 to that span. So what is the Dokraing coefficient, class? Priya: -194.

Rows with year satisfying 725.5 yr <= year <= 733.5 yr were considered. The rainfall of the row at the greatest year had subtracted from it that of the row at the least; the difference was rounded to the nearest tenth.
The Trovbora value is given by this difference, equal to 9.1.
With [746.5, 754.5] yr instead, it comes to 2.7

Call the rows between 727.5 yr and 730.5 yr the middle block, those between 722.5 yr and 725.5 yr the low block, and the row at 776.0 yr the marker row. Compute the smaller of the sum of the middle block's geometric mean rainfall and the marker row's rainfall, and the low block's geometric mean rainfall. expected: 49.1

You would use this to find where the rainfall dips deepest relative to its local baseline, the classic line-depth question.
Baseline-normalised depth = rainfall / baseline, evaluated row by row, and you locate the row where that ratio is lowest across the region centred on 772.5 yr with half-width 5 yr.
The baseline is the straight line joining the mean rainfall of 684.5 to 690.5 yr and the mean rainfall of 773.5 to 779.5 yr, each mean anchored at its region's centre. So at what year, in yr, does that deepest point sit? 775.0 yr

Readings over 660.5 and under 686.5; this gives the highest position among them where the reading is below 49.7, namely 685.0 yr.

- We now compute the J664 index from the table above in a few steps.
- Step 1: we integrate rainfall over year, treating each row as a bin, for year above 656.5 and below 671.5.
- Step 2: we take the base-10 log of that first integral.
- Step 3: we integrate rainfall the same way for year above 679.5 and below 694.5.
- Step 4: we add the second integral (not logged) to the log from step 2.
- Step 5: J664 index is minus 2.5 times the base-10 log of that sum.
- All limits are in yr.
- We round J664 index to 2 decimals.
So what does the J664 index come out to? -7.20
